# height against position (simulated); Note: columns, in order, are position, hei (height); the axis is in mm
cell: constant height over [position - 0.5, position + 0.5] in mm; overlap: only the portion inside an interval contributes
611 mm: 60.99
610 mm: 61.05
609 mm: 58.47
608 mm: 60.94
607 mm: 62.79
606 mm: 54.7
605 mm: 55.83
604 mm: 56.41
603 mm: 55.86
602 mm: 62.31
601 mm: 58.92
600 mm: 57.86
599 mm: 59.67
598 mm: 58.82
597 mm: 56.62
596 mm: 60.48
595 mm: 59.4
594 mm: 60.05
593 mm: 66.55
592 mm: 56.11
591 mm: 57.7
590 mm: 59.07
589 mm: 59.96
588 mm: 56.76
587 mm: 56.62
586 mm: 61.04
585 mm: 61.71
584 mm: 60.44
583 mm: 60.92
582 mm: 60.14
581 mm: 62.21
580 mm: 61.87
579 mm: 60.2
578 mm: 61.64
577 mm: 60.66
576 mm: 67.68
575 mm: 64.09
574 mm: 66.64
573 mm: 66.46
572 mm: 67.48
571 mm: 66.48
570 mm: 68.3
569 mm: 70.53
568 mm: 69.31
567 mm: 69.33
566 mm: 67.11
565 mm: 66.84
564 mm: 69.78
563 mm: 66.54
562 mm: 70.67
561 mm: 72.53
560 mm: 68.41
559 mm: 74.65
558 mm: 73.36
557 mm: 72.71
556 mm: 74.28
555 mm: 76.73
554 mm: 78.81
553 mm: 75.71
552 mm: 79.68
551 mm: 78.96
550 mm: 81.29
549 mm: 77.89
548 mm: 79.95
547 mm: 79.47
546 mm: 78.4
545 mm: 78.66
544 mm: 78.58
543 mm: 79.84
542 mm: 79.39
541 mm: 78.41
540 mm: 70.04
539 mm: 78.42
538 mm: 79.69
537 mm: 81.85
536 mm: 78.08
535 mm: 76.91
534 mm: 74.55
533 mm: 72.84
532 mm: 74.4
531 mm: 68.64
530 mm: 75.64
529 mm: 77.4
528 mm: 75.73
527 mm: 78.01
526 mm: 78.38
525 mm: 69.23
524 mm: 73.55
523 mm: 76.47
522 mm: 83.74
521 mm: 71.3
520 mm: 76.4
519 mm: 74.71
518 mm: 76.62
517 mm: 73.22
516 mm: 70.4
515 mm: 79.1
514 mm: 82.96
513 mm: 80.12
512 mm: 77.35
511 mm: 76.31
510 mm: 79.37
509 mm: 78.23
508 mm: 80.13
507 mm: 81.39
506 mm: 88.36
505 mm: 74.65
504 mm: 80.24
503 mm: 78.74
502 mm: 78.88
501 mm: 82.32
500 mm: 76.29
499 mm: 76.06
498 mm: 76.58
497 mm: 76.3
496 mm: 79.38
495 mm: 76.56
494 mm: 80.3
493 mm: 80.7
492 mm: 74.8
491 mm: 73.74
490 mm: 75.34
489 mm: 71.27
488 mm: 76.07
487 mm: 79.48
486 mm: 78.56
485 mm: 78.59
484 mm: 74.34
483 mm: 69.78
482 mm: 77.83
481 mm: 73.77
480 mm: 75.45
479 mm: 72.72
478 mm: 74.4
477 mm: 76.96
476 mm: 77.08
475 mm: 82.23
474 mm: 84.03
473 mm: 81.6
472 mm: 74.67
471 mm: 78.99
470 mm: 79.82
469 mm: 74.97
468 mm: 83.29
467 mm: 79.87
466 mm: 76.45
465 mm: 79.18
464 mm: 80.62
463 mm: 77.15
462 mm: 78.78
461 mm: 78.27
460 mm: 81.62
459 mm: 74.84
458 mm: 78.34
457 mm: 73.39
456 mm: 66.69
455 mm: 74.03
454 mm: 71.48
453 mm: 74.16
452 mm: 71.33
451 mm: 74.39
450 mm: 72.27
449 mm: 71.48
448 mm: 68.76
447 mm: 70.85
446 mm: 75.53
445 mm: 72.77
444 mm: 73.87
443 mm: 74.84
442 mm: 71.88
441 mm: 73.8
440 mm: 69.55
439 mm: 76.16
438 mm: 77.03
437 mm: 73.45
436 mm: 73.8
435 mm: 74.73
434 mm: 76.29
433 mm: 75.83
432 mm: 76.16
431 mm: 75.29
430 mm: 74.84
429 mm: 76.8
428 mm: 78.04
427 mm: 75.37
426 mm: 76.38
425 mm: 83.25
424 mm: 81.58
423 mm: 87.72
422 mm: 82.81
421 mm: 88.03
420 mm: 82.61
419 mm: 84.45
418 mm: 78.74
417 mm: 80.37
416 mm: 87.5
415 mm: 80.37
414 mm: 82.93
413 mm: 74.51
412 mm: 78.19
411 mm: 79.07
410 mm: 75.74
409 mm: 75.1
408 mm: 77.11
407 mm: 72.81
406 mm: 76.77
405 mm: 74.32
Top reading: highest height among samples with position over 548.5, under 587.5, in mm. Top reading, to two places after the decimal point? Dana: 81.29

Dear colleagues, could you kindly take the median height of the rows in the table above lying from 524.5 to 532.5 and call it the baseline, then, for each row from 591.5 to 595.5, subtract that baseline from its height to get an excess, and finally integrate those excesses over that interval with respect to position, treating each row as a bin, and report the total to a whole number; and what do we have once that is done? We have -61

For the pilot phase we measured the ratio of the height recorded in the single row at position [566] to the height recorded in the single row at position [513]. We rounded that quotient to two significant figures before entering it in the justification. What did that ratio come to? 0.84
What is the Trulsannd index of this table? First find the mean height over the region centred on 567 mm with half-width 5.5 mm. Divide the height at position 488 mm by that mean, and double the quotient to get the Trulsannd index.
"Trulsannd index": 2.2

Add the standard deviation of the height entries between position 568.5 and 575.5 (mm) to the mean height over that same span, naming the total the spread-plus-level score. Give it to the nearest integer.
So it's 69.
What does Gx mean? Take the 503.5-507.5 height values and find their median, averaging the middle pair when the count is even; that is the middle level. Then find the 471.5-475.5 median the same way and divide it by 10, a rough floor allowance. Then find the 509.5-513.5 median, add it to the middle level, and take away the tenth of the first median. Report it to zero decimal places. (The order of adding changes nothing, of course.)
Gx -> 151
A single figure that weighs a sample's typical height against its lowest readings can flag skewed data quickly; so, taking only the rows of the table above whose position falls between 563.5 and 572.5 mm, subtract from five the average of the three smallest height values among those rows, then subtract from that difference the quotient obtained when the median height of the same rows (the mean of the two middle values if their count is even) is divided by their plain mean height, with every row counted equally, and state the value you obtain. -63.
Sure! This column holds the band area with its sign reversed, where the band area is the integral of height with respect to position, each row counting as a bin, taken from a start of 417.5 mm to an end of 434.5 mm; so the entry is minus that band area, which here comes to -1354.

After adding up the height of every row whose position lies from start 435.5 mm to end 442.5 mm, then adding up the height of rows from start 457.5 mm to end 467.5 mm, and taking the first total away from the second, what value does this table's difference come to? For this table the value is 269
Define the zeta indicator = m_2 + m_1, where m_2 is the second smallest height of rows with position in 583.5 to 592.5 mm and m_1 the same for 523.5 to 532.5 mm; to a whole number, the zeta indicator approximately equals 126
